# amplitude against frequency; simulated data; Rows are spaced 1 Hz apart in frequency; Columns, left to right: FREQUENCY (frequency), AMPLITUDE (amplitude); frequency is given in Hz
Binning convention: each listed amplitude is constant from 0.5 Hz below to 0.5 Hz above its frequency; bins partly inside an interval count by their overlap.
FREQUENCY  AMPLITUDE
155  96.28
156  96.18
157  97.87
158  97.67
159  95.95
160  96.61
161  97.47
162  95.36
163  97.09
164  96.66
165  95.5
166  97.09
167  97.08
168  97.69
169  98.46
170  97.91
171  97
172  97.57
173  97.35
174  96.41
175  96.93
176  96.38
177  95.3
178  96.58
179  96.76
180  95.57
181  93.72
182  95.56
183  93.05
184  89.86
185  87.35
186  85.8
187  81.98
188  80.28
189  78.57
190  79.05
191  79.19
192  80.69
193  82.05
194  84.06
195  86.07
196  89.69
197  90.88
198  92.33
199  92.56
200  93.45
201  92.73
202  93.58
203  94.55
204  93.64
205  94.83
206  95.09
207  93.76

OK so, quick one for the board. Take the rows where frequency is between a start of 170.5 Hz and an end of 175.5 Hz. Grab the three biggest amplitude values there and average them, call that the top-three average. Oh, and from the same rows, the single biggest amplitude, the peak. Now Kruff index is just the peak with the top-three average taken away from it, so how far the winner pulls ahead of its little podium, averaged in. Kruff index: 0.26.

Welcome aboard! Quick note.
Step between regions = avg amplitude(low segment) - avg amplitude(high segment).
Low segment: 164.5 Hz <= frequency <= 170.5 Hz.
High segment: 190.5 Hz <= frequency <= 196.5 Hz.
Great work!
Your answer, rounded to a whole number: 14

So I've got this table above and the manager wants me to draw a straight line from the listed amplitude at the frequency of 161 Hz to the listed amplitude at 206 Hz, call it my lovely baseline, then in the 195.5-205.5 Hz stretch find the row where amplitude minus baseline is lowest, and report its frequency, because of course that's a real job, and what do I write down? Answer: 196 Hz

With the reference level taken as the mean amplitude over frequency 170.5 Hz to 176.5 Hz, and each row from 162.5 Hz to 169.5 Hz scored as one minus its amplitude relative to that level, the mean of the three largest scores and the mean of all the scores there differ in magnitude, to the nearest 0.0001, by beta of 0.0069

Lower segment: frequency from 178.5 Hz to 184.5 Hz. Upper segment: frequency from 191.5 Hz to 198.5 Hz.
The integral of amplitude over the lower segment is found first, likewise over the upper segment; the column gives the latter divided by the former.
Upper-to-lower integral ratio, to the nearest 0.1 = 1.1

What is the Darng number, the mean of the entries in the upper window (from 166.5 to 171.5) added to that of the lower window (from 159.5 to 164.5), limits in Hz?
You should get 194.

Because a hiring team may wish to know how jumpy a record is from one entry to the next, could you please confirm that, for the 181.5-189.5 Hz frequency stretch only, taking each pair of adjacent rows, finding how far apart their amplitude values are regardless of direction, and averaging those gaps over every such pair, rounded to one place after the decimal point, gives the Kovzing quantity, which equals 2.4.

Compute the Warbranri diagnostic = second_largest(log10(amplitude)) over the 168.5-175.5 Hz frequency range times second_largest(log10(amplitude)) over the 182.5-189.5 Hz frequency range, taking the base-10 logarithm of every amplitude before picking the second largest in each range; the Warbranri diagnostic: 3.89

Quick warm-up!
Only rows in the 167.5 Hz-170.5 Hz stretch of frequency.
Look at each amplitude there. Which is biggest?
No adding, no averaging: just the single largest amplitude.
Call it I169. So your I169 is 98.46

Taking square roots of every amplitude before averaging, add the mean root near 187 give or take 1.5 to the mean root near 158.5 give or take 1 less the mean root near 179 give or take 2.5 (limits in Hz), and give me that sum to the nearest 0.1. 9.2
